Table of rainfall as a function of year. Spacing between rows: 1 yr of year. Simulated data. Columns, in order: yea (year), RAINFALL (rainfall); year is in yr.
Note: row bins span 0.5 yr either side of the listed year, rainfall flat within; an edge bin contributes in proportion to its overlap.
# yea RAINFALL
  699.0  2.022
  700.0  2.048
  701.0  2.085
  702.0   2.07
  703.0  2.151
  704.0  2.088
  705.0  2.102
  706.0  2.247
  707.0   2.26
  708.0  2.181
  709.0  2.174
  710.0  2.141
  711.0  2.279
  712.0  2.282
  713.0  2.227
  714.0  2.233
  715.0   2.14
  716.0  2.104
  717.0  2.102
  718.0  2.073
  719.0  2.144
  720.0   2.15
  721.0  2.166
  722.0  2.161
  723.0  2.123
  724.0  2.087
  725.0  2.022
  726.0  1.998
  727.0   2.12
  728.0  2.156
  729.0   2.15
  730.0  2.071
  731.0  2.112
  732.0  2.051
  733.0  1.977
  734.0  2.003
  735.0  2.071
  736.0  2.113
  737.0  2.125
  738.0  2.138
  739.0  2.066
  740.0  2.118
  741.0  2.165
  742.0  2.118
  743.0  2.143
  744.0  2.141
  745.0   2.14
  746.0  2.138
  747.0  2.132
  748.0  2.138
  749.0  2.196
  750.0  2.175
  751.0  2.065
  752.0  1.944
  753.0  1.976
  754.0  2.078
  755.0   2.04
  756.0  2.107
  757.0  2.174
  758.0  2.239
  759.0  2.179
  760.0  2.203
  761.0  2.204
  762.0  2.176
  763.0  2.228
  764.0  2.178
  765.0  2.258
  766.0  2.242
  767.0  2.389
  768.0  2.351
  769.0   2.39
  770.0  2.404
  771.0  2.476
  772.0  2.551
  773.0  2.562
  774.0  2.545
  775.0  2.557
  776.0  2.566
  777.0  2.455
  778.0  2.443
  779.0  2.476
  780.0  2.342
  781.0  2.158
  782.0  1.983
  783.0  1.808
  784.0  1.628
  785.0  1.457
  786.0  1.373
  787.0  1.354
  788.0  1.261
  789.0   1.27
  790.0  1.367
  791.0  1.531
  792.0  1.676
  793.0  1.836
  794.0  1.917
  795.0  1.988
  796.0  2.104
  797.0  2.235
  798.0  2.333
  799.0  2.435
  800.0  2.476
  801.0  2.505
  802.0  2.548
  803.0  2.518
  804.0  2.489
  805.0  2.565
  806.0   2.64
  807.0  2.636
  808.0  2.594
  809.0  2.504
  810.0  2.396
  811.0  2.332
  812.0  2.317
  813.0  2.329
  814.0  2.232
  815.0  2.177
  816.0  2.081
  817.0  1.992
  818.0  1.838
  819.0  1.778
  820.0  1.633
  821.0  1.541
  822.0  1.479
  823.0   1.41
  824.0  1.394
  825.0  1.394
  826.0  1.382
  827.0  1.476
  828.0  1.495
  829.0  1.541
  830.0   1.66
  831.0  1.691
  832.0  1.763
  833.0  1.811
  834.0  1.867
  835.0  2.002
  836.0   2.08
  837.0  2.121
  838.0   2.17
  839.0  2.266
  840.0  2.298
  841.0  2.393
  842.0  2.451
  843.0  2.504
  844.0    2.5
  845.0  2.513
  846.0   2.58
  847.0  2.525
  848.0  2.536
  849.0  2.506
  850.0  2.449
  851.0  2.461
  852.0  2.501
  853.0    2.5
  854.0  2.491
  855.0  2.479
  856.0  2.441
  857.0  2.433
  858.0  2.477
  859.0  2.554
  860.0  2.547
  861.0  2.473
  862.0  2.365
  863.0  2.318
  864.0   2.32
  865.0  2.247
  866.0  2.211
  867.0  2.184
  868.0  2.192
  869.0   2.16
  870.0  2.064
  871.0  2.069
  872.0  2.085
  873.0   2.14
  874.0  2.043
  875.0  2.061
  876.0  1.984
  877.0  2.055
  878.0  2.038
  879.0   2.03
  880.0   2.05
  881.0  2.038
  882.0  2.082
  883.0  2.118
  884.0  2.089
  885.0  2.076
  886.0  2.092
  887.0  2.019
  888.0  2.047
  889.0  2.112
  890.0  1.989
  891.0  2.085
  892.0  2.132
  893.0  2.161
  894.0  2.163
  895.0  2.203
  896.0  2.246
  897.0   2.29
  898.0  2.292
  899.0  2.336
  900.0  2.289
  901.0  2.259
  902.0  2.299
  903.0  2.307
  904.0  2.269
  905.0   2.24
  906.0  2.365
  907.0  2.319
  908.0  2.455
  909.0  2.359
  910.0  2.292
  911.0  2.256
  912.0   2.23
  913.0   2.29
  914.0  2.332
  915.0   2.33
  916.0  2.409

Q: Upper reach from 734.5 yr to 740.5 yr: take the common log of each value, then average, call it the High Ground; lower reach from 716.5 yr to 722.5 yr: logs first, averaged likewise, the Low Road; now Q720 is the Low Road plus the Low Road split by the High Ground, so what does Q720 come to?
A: 1.35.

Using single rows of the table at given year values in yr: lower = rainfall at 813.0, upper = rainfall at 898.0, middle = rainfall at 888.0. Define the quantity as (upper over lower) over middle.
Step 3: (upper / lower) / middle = 0.48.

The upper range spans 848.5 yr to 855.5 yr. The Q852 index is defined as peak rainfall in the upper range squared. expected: 6.3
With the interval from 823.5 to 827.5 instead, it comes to 2.2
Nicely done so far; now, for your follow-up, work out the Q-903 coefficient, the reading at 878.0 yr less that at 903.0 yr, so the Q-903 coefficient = -0.3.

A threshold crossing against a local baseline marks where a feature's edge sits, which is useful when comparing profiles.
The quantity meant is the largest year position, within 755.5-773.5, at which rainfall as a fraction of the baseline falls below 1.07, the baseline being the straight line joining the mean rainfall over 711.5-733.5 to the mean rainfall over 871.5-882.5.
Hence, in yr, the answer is 766.0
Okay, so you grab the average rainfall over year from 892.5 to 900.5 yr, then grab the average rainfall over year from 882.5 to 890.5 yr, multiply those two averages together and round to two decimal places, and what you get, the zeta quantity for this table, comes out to 4.65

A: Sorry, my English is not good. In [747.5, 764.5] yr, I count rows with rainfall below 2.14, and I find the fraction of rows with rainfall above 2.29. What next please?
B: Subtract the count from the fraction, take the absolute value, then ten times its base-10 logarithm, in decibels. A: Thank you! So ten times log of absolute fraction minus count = 8.5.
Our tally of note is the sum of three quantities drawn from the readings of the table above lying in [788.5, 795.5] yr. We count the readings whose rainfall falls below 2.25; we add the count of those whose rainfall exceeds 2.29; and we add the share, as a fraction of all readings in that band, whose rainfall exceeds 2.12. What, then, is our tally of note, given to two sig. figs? 7.0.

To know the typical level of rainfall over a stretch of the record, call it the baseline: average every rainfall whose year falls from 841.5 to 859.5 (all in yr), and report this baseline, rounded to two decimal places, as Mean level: 2.49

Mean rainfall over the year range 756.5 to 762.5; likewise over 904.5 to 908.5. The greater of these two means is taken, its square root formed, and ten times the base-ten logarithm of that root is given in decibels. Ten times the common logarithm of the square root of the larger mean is 1.85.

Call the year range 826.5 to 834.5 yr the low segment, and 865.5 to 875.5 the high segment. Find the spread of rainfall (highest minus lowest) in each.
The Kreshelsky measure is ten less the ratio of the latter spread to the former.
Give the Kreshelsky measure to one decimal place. 9.6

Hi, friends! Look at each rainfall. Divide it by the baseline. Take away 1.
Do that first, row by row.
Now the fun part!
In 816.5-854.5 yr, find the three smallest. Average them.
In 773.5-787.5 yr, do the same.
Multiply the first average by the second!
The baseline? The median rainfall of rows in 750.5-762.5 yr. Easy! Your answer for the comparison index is 0.122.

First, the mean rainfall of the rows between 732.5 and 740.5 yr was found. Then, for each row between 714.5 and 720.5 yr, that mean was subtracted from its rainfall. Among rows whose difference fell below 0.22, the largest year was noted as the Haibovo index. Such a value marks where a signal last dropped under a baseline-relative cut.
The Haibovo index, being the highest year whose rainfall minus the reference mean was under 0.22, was 720.0 yr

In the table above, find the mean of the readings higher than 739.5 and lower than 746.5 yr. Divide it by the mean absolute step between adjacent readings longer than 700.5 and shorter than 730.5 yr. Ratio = 47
